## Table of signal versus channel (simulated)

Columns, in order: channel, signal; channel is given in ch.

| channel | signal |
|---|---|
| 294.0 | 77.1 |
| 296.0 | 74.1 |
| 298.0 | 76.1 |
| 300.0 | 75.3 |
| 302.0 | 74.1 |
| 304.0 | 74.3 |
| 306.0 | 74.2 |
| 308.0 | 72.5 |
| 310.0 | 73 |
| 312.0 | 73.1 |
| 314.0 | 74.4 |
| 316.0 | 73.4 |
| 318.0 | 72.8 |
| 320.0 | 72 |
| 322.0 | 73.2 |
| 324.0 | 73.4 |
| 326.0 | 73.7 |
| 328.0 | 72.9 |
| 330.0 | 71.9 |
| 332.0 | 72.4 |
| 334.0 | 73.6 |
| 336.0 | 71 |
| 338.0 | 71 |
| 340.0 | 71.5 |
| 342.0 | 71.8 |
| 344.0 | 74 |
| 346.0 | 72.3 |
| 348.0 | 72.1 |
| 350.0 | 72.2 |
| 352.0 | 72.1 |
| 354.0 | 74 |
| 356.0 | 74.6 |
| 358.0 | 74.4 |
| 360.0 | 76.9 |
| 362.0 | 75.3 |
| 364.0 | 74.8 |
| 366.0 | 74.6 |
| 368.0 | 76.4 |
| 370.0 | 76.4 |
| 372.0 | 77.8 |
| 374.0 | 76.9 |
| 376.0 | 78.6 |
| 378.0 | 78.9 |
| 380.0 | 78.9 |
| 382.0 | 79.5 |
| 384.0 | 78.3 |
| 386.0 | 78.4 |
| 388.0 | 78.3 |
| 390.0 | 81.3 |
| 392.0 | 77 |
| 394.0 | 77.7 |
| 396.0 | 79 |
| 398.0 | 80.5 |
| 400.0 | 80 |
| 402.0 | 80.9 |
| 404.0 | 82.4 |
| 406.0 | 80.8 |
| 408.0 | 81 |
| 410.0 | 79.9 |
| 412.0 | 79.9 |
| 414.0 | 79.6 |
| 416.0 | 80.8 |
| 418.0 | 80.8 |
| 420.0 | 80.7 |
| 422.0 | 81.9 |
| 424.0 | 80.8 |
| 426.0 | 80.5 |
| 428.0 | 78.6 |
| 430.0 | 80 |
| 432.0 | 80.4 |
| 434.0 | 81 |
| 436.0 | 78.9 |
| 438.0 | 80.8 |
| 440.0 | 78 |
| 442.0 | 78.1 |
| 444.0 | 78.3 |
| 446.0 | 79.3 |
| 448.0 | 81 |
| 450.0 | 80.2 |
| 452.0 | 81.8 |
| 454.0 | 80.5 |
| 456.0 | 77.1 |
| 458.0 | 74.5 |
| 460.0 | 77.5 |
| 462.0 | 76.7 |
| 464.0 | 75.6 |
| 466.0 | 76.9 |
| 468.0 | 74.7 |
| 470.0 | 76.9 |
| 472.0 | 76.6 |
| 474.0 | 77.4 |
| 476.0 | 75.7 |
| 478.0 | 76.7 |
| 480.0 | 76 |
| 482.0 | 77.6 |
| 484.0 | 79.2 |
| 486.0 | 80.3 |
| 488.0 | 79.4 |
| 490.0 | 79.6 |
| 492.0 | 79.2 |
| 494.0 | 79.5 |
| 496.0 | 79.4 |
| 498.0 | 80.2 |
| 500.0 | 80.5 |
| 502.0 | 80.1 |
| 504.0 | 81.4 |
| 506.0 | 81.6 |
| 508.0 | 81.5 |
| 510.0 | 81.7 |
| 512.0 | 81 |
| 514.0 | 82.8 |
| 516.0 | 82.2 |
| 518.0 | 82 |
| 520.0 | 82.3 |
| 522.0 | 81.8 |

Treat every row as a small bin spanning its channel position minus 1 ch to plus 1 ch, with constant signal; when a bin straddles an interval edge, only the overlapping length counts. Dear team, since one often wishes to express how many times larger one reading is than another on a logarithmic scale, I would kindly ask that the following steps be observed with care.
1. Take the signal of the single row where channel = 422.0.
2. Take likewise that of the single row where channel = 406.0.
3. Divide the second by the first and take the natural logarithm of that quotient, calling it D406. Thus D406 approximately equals -0.014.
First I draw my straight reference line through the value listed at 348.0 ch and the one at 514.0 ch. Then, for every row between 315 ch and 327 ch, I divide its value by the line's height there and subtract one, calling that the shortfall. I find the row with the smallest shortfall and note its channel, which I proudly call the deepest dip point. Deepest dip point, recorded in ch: 320.0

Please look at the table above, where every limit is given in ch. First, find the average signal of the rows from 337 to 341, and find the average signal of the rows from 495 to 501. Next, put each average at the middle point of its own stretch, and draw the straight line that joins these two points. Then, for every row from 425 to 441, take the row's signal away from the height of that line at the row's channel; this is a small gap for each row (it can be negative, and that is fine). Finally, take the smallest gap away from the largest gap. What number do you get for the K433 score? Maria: 3.3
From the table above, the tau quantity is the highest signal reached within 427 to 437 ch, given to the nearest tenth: 81.0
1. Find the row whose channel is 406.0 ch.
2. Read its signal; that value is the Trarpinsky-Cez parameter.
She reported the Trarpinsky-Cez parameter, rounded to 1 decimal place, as 80.8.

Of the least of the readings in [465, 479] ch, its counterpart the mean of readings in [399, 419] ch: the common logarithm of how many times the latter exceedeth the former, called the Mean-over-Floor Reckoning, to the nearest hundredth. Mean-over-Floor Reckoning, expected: 0.03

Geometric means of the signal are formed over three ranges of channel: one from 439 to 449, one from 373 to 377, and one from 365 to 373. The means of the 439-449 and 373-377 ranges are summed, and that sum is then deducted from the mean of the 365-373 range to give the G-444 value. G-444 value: -80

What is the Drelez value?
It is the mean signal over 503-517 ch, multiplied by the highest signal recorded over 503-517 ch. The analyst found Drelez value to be 6768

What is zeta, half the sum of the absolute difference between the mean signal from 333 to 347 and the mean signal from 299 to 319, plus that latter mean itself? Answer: 37.6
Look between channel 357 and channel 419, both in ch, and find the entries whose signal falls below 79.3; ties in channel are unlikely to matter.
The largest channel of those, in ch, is 396.0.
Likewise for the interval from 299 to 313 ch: 312.0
